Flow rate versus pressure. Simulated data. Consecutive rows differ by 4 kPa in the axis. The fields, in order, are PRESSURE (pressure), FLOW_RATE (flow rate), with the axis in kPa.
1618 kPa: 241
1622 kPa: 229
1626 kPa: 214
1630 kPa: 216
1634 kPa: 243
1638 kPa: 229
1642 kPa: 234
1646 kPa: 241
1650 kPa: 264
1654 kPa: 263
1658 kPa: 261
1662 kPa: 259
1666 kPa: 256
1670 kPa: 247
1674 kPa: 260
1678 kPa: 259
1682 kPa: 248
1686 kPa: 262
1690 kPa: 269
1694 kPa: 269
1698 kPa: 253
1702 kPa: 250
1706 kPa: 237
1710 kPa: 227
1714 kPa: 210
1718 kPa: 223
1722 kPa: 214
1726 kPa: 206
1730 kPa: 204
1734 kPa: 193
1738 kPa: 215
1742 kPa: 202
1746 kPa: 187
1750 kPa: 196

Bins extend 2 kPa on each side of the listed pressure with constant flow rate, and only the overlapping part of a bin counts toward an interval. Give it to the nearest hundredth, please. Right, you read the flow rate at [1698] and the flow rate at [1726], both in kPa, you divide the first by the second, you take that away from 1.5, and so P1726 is 0.27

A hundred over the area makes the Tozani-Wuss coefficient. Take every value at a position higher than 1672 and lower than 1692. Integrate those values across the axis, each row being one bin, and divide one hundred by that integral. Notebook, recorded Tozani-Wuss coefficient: 0.0193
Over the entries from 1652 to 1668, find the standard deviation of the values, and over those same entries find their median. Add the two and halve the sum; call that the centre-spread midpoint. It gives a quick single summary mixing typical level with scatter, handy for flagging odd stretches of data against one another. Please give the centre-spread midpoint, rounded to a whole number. 131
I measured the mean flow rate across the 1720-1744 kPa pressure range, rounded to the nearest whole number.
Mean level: 206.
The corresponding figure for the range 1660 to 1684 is 255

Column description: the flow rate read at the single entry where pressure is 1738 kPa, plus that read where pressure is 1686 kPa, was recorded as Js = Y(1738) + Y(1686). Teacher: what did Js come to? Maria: 477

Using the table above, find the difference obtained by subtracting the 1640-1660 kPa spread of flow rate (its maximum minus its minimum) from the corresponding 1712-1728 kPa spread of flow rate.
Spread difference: -13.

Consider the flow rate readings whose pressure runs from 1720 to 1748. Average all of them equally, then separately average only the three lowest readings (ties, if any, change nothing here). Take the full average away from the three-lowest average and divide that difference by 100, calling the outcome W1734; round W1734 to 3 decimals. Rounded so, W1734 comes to -0.090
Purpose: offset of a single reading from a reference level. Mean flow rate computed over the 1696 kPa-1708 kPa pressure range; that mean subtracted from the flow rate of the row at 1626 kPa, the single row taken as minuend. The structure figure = -33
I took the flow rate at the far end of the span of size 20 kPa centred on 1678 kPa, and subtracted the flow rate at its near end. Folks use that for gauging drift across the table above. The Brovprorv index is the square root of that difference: 3.9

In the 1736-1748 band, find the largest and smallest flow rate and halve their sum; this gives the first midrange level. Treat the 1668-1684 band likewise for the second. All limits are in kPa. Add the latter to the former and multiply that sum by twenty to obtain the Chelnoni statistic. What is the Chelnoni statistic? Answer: 9090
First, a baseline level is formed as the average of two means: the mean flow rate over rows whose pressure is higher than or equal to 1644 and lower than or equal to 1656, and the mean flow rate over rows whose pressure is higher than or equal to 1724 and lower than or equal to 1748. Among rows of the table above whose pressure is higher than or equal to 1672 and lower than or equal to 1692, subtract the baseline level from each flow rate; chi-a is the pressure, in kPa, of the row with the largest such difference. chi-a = 1690 kPa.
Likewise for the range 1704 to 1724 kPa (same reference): 1706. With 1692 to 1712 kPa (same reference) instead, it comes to 1694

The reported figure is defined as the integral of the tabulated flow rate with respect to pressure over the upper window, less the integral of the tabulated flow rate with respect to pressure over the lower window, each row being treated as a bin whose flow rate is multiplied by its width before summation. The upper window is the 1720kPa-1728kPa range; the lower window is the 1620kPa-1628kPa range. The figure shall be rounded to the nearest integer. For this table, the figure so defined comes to -92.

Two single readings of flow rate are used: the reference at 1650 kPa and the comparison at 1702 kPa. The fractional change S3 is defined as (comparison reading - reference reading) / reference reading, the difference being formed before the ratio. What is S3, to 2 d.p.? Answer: -0.05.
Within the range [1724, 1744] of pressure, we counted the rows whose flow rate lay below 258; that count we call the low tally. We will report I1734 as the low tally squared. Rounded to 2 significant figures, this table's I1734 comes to 25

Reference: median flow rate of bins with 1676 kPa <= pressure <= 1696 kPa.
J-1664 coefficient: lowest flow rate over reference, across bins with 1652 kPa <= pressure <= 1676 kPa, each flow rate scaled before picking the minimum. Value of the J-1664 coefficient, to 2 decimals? 0.94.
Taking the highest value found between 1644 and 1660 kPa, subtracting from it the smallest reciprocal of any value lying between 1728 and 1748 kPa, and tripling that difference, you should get 792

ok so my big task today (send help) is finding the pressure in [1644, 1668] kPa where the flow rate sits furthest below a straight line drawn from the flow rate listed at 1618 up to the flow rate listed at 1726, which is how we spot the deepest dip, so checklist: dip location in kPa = 1646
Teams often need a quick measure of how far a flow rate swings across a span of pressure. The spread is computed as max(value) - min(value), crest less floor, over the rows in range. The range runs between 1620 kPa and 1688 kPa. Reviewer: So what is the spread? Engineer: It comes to 50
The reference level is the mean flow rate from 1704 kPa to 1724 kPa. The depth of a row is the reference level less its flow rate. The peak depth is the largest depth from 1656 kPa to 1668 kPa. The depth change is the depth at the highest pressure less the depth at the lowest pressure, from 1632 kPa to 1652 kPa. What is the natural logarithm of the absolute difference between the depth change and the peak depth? 2.5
